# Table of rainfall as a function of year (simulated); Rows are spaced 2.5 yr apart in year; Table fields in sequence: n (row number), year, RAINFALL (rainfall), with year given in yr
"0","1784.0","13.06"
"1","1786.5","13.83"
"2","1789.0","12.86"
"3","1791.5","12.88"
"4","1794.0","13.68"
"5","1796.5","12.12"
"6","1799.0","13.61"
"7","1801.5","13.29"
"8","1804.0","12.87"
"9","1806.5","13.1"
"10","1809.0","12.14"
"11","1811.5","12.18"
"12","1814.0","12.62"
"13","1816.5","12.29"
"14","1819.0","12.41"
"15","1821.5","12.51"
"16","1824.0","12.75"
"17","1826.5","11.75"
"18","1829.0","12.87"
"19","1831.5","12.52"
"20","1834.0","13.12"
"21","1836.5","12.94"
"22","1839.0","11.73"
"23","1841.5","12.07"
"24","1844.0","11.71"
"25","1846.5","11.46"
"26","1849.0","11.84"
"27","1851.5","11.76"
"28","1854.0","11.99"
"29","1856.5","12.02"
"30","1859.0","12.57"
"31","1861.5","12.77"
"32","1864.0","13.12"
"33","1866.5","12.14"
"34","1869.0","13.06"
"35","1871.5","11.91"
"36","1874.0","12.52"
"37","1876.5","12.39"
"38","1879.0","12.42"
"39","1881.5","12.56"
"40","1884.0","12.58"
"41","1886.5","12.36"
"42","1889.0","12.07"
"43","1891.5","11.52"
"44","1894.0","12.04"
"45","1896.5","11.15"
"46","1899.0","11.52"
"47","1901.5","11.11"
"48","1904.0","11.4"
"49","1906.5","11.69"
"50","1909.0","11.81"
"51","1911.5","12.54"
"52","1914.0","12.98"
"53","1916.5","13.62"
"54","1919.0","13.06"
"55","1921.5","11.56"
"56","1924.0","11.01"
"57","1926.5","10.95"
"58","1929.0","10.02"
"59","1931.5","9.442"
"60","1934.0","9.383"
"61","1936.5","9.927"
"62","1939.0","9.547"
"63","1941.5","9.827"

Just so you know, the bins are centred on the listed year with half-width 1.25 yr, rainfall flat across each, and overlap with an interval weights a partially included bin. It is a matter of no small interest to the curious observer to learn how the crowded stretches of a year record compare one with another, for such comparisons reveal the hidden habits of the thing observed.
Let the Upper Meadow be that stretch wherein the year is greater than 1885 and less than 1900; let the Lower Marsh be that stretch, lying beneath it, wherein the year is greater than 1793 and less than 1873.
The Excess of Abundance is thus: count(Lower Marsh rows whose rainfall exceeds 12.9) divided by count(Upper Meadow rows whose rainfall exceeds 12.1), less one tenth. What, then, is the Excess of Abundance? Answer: 7.9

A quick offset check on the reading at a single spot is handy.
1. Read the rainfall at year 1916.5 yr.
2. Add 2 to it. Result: 15.6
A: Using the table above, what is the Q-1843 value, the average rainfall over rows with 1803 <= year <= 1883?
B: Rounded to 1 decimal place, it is 12.4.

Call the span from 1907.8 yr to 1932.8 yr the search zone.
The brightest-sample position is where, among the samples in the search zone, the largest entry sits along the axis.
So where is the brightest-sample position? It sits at 1916.5 yr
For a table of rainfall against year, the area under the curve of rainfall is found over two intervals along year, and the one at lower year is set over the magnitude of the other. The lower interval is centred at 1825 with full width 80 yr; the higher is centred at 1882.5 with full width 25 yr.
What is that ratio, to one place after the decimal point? 3.3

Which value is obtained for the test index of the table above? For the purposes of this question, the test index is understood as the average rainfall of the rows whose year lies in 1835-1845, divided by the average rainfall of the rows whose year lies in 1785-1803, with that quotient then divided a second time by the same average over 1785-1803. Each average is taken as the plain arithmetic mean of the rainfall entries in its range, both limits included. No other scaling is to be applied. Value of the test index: 0.070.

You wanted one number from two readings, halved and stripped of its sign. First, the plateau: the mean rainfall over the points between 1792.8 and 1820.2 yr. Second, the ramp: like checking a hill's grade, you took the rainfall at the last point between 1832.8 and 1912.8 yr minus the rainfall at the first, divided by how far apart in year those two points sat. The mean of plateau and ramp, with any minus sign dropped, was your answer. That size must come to 6.37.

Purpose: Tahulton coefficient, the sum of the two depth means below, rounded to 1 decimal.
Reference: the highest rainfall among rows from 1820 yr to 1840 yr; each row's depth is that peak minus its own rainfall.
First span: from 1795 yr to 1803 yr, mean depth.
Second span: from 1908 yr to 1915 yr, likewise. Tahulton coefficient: 0.8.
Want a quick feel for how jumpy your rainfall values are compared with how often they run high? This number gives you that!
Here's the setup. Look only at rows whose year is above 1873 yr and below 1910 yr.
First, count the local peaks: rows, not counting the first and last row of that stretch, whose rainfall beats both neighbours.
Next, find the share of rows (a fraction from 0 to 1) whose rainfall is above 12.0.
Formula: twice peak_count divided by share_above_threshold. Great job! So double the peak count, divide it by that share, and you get 11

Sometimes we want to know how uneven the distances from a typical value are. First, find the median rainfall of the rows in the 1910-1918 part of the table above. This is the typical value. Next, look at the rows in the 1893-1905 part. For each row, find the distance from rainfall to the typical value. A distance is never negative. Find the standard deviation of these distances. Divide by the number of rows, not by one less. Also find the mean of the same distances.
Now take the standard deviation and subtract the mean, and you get -1.2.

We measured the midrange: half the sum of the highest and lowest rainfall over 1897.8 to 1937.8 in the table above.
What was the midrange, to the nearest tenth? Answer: 11.5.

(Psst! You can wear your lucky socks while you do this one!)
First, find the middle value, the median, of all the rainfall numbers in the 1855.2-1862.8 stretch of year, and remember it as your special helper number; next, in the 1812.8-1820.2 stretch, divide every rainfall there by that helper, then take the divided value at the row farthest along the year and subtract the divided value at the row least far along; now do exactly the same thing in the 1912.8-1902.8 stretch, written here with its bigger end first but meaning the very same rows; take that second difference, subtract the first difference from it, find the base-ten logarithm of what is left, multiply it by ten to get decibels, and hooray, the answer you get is -9.7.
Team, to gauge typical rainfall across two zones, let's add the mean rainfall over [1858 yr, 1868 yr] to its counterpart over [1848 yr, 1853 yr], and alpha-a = 24.5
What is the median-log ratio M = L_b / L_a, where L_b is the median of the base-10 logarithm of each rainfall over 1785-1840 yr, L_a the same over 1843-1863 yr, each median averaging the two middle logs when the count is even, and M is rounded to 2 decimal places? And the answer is 1.03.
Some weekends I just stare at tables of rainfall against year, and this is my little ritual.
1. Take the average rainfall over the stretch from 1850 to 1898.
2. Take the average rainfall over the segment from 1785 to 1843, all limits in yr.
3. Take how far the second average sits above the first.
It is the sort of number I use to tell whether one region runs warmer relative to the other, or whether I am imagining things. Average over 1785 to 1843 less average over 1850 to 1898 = 0.4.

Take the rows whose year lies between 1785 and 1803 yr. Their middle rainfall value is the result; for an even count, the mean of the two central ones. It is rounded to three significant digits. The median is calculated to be 13.3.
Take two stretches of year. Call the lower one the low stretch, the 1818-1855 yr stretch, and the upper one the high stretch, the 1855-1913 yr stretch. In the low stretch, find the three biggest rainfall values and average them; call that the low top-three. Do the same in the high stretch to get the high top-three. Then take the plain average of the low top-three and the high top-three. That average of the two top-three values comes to 13.0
